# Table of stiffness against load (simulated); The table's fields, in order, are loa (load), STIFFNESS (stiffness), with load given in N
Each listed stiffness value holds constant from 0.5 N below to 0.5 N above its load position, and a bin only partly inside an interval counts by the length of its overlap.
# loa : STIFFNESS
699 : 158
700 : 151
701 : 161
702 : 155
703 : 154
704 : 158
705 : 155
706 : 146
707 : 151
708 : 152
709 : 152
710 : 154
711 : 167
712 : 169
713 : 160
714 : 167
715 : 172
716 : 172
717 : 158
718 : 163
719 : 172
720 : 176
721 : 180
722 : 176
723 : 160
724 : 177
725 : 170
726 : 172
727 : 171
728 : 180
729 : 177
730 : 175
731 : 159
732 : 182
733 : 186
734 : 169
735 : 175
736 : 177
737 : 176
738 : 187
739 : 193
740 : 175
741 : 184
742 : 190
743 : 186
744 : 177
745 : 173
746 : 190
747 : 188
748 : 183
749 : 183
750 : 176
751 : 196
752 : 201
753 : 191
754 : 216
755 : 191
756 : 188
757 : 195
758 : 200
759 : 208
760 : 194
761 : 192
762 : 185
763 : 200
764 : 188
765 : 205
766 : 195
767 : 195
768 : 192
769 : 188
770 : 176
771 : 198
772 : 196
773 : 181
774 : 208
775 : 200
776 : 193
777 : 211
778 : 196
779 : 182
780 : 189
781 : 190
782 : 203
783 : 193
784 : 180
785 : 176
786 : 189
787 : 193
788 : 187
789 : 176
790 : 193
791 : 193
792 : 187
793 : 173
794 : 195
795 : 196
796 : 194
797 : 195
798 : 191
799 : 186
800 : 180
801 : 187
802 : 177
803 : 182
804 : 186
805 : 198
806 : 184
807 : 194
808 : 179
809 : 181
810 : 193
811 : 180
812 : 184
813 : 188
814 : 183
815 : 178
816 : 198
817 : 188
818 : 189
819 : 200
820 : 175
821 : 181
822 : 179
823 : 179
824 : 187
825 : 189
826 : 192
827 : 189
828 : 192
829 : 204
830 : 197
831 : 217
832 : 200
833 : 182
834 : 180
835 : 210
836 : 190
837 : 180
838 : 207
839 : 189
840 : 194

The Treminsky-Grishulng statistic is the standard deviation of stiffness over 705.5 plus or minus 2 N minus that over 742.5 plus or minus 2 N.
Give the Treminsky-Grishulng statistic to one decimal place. -0.2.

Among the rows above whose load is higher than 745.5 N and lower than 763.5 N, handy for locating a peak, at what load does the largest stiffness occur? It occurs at 754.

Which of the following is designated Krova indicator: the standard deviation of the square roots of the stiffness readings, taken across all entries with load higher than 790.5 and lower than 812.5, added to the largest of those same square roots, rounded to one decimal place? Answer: 14.3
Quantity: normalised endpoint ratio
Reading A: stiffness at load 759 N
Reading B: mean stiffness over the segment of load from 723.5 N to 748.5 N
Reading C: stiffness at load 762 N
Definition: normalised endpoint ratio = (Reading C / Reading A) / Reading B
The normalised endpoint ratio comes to 0.0050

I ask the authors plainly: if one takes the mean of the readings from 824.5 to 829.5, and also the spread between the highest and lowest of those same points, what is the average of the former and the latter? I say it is 104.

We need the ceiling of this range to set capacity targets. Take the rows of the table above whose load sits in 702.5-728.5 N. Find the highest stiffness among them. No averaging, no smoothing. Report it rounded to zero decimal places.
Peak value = 180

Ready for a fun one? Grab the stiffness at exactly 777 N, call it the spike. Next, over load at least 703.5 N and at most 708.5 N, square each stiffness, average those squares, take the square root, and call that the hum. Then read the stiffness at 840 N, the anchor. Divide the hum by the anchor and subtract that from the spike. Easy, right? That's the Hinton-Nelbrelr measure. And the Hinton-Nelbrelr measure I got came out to 210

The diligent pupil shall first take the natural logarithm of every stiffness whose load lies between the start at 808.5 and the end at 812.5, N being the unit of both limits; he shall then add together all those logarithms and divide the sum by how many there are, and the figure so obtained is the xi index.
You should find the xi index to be 5.22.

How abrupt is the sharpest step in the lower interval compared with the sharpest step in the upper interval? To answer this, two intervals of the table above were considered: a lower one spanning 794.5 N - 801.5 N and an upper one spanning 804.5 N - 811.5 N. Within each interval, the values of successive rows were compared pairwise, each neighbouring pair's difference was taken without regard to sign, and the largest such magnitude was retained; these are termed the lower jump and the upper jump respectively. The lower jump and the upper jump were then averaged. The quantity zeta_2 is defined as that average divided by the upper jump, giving 0.73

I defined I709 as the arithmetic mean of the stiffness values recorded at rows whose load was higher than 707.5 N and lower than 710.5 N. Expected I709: 153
